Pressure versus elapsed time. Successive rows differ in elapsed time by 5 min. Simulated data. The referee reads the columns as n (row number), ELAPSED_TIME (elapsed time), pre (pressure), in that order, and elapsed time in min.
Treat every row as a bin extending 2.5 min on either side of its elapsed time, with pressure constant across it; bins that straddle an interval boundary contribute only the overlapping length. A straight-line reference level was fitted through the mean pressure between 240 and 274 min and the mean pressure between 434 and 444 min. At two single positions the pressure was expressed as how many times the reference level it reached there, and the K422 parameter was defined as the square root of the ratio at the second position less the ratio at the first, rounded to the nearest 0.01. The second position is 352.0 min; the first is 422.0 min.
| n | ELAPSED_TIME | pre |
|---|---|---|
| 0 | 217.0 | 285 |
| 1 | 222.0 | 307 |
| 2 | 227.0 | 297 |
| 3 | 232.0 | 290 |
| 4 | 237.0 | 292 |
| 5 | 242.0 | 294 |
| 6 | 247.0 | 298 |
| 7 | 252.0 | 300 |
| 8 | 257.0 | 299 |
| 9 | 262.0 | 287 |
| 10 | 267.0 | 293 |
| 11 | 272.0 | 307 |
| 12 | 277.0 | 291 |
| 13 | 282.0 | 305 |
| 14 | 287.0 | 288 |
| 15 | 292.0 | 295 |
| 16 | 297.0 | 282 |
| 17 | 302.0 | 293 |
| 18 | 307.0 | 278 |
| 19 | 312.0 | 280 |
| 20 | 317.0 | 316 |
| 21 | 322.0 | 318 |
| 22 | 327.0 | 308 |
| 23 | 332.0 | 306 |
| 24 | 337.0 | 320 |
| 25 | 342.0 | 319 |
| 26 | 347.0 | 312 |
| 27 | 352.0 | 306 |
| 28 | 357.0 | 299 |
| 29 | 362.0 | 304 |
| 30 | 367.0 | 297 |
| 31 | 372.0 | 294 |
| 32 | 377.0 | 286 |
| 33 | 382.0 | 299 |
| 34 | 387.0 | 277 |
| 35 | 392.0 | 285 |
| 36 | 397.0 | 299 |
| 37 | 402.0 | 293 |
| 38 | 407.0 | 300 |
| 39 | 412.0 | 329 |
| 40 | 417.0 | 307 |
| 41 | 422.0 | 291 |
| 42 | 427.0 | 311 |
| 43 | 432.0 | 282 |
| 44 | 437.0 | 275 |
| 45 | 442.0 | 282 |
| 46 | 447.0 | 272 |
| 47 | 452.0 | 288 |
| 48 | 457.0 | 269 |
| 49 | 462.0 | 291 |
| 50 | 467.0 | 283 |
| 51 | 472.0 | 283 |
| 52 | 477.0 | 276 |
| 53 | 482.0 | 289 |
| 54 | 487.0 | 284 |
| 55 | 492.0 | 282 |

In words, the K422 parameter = 0.16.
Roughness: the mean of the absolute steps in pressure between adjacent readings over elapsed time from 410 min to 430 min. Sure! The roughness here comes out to 19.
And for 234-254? 3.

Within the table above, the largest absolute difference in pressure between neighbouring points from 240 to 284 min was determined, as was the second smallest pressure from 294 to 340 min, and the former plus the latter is 296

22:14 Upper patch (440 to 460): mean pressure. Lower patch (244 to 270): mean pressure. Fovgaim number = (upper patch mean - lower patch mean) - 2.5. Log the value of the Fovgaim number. -20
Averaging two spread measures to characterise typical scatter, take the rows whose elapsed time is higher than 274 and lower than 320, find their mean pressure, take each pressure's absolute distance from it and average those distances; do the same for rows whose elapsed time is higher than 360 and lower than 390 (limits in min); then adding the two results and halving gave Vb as 8.3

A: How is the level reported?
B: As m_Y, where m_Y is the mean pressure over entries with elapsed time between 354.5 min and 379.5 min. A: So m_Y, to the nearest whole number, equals 296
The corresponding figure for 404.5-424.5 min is 307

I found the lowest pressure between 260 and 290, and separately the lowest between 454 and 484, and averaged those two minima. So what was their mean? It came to 278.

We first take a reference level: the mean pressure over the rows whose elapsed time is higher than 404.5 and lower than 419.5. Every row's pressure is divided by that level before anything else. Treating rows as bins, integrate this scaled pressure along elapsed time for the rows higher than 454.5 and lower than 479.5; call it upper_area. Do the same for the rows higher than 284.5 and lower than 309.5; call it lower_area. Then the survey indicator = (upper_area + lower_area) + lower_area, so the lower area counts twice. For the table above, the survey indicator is 68.5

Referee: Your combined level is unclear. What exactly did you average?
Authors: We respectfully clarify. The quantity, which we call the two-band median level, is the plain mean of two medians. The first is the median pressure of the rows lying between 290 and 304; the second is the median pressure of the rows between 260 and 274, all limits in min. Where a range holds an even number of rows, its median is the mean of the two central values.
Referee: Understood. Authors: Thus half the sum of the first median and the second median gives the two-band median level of 293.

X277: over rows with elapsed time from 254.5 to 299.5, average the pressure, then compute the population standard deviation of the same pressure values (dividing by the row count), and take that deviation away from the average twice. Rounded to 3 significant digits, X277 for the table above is 278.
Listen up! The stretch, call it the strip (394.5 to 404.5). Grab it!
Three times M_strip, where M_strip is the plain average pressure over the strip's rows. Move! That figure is 888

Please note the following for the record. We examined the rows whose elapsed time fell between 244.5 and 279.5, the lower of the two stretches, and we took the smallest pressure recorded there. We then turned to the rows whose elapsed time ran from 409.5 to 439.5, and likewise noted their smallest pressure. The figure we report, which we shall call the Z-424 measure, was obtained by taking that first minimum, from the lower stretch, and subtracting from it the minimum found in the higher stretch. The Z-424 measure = 12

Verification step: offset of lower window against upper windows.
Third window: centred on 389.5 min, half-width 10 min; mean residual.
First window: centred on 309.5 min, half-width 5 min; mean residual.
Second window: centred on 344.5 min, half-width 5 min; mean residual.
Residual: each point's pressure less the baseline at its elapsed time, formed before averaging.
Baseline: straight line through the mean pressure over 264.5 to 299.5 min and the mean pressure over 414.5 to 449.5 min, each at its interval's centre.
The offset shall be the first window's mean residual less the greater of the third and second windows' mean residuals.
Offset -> -37.9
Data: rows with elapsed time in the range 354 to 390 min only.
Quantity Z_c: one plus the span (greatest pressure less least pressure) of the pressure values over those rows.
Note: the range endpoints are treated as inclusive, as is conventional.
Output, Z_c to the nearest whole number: 28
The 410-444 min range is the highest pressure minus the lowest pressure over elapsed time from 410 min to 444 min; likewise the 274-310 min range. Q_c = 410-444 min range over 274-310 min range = 2.0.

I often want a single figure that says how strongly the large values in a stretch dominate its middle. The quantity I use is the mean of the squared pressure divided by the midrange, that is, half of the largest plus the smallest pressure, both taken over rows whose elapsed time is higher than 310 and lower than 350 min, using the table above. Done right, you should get 321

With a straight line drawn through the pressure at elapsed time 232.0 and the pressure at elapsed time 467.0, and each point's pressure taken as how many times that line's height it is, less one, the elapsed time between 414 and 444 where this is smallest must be 437.0 min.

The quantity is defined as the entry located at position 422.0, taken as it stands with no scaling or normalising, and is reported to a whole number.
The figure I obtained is 291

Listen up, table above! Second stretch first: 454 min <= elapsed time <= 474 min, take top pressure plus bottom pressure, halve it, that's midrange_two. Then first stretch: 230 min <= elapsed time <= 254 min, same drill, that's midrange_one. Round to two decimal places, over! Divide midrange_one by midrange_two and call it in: 1.05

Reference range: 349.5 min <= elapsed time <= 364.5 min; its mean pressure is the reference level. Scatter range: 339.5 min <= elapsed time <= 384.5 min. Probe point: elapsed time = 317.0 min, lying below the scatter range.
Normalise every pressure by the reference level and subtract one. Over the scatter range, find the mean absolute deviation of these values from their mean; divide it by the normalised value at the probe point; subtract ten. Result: -9.4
